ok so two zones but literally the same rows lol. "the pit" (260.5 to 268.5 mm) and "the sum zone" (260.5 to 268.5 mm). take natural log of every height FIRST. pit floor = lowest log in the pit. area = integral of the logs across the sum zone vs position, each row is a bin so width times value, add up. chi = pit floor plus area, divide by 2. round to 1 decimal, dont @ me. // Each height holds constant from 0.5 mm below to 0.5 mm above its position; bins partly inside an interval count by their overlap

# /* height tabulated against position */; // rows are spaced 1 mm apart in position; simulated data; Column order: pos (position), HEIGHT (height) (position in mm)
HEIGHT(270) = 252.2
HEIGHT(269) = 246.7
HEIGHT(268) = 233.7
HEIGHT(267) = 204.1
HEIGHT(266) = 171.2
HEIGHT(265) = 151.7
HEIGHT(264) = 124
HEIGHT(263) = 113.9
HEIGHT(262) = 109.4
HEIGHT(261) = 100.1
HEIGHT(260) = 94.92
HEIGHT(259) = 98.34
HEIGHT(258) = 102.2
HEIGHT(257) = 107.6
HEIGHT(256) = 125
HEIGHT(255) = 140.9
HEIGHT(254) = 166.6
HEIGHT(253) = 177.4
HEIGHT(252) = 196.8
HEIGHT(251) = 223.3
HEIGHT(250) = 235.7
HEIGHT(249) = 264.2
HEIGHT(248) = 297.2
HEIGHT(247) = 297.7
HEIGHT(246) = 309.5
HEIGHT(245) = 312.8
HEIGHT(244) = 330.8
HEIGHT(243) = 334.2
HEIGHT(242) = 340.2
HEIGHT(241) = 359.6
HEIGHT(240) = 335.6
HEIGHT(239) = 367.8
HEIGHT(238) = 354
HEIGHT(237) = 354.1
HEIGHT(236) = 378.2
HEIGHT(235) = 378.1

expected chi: 22.2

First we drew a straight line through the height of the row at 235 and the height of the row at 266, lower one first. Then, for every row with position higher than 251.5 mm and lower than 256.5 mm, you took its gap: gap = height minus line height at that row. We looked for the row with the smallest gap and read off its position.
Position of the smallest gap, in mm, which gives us 256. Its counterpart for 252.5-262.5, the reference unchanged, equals 257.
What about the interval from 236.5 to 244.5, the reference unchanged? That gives 237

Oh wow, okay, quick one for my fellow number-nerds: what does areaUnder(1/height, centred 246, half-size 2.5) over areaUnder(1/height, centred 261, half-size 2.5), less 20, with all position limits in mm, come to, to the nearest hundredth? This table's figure -19.67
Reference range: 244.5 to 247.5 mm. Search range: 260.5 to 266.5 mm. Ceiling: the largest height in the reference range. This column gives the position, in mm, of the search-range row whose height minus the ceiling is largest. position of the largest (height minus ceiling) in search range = 266 mm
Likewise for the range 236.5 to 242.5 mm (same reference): 239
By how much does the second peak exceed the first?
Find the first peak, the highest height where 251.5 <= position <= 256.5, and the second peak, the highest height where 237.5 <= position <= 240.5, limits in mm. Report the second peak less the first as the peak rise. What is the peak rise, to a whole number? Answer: 171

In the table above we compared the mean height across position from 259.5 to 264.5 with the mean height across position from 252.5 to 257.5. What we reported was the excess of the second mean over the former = 35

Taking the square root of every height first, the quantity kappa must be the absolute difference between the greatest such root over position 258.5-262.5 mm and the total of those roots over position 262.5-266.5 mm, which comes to 37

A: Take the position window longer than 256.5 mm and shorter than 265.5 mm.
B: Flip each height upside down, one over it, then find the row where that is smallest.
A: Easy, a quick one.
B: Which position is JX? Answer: 265 mm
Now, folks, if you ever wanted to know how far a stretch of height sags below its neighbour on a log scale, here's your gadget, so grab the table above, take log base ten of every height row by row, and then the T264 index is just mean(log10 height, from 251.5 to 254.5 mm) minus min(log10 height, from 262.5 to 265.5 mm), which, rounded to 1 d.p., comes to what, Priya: 0.2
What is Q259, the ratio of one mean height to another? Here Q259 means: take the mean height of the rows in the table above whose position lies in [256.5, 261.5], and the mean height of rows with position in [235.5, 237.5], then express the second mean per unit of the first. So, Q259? 3.6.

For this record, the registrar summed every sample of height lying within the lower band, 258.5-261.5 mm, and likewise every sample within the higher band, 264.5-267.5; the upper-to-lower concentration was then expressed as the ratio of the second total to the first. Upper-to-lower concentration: 1.8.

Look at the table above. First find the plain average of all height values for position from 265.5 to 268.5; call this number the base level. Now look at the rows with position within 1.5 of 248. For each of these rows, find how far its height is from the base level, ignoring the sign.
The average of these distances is 83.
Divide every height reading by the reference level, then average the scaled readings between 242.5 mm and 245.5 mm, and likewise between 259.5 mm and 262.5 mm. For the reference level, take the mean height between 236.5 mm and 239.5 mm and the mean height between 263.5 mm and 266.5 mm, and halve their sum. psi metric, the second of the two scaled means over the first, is 0.31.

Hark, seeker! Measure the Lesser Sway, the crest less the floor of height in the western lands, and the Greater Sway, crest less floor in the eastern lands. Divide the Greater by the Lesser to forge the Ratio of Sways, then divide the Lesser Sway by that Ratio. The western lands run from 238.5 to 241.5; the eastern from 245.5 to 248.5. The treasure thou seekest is 84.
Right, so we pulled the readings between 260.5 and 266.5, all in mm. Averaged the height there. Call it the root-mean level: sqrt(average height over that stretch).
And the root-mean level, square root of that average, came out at 11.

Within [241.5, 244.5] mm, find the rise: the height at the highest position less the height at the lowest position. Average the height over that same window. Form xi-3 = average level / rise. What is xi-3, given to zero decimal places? -36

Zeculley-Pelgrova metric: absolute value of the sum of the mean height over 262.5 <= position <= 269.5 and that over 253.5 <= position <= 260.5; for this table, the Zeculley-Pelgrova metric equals 297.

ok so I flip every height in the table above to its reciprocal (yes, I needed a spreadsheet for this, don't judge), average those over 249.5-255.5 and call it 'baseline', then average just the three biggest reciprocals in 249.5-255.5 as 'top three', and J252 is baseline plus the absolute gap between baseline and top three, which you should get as 0.0062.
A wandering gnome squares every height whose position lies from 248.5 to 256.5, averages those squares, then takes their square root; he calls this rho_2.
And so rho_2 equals 196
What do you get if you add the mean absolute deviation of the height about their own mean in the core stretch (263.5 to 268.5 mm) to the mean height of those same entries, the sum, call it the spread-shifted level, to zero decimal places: 211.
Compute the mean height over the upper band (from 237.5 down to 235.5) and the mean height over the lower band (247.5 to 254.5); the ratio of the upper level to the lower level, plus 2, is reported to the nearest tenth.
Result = 3.6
